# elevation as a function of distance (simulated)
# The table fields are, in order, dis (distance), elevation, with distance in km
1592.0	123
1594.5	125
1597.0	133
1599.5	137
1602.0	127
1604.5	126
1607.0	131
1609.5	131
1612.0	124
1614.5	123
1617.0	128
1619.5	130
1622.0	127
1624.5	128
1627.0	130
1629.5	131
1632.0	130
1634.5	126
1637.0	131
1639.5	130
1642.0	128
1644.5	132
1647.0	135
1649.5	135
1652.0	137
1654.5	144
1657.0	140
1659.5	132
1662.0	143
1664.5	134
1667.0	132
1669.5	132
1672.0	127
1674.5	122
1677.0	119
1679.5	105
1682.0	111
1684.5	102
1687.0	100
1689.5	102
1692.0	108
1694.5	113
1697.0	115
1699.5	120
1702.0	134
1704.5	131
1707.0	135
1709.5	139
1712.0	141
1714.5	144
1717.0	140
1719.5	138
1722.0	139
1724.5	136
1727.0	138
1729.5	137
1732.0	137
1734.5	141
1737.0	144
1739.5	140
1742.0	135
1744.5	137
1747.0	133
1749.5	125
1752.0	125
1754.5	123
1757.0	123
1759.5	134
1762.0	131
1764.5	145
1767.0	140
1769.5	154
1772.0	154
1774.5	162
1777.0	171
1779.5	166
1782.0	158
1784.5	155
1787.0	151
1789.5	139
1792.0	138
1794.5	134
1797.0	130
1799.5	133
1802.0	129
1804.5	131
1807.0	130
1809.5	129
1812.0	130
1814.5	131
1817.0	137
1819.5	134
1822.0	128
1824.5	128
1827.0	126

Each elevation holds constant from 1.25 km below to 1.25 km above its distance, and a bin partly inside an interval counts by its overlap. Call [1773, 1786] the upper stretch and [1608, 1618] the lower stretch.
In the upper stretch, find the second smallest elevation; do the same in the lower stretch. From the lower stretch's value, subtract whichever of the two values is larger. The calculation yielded -34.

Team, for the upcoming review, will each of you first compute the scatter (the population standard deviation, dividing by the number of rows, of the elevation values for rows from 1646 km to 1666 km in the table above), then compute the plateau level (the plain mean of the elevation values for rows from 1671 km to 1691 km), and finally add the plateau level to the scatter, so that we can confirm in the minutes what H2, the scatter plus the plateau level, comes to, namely 115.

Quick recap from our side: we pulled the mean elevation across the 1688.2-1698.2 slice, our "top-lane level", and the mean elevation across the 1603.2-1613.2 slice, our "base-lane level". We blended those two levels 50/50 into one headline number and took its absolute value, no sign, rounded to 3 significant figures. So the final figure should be 119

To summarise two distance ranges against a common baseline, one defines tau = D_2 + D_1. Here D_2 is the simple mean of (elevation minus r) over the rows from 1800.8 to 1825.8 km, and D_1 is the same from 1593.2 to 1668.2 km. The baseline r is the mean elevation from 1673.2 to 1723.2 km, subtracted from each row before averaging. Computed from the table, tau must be 16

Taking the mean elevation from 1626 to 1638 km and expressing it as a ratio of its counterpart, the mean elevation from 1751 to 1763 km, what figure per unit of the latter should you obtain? 1.02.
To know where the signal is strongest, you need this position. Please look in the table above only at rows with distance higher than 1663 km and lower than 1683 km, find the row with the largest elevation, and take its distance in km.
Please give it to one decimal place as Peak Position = 1664.5 km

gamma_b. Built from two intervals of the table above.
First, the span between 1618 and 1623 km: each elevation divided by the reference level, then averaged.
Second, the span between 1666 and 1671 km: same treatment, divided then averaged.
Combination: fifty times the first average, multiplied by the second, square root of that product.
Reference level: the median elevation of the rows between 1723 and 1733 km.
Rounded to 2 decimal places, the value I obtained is 6.72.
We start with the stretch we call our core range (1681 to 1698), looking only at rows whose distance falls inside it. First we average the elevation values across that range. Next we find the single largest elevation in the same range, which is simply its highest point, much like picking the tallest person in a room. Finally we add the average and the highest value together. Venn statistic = 222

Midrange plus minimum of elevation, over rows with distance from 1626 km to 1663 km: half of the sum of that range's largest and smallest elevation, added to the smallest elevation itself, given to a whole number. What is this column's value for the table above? 261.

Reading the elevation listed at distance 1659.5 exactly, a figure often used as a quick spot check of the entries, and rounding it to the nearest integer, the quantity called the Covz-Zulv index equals 132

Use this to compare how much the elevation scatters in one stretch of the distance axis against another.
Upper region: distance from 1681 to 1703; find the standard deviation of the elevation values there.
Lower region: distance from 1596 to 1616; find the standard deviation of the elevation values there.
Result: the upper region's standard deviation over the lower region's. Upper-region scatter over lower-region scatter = 2.2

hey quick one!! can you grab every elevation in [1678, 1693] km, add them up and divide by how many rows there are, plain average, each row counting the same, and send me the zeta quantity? 105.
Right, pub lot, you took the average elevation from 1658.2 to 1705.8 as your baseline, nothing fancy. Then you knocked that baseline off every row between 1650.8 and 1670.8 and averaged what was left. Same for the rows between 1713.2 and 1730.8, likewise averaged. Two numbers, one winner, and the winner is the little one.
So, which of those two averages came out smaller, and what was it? 17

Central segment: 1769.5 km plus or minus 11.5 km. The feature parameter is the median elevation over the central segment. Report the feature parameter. 154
